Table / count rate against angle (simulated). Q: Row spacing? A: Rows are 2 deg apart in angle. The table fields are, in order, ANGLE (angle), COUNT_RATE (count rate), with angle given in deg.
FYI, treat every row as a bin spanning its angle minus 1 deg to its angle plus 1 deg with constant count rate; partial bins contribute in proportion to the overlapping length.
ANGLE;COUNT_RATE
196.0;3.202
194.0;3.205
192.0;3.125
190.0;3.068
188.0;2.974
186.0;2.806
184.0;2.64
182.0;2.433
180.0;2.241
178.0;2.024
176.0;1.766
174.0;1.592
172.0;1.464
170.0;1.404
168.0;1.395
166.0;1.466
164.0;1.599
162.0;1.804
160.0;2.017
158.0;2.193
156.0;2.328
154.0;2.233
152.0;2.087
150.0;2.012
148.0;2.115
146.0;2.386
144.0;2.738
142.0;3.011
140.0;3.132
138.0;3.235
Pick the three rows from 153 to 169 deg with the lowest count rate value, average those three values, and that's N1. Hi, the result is 1.5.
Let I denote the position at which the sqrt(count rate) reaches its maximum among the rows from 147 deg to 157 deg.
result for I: 156.0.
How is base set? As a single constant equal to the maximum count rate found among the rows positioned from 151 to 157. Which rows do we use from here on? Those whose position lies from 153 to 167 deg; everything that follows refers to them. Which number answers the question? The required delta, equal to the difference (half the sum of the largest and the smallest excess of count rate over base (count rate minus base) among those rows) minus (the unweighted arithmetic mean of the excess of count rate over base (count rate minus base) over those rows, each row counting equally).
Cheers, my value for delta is -0.05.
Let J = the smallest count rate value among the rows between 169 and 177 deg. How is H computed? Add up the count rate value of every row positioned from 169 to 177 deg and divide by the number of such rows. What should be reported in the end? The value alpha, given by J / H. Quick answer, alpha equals 0.90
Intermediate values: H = 1.56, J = 1.404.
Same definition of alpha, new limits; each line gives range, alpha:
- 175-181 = 0.88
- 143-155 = 0.89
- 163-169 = 0.94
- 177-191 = 0.78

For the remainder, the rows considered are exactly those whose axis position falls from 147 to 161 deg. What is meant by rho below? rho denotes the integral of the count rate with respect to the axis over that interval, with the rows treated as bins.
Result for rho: 30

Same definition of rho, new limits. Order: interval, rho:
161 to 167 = 10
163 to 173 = 15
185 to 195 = 30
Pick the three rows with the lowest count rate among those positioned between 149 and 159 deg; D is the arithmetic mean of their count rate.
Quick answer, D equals 2.1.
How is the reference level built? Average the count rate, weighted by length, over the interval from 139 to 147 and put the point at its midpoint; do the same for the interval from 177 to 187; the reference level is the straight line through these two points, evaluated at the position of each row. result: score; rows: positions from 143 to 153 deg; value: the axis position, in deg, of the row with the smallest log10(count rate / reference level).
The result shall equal 150.0 deg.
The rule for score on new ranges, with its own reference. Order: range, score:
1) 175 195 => 176.0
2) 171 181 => 172.0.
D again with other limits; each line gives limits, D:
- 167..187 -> 1.4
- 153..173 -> 1.4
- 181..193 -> 2.6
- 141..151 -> 2.2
